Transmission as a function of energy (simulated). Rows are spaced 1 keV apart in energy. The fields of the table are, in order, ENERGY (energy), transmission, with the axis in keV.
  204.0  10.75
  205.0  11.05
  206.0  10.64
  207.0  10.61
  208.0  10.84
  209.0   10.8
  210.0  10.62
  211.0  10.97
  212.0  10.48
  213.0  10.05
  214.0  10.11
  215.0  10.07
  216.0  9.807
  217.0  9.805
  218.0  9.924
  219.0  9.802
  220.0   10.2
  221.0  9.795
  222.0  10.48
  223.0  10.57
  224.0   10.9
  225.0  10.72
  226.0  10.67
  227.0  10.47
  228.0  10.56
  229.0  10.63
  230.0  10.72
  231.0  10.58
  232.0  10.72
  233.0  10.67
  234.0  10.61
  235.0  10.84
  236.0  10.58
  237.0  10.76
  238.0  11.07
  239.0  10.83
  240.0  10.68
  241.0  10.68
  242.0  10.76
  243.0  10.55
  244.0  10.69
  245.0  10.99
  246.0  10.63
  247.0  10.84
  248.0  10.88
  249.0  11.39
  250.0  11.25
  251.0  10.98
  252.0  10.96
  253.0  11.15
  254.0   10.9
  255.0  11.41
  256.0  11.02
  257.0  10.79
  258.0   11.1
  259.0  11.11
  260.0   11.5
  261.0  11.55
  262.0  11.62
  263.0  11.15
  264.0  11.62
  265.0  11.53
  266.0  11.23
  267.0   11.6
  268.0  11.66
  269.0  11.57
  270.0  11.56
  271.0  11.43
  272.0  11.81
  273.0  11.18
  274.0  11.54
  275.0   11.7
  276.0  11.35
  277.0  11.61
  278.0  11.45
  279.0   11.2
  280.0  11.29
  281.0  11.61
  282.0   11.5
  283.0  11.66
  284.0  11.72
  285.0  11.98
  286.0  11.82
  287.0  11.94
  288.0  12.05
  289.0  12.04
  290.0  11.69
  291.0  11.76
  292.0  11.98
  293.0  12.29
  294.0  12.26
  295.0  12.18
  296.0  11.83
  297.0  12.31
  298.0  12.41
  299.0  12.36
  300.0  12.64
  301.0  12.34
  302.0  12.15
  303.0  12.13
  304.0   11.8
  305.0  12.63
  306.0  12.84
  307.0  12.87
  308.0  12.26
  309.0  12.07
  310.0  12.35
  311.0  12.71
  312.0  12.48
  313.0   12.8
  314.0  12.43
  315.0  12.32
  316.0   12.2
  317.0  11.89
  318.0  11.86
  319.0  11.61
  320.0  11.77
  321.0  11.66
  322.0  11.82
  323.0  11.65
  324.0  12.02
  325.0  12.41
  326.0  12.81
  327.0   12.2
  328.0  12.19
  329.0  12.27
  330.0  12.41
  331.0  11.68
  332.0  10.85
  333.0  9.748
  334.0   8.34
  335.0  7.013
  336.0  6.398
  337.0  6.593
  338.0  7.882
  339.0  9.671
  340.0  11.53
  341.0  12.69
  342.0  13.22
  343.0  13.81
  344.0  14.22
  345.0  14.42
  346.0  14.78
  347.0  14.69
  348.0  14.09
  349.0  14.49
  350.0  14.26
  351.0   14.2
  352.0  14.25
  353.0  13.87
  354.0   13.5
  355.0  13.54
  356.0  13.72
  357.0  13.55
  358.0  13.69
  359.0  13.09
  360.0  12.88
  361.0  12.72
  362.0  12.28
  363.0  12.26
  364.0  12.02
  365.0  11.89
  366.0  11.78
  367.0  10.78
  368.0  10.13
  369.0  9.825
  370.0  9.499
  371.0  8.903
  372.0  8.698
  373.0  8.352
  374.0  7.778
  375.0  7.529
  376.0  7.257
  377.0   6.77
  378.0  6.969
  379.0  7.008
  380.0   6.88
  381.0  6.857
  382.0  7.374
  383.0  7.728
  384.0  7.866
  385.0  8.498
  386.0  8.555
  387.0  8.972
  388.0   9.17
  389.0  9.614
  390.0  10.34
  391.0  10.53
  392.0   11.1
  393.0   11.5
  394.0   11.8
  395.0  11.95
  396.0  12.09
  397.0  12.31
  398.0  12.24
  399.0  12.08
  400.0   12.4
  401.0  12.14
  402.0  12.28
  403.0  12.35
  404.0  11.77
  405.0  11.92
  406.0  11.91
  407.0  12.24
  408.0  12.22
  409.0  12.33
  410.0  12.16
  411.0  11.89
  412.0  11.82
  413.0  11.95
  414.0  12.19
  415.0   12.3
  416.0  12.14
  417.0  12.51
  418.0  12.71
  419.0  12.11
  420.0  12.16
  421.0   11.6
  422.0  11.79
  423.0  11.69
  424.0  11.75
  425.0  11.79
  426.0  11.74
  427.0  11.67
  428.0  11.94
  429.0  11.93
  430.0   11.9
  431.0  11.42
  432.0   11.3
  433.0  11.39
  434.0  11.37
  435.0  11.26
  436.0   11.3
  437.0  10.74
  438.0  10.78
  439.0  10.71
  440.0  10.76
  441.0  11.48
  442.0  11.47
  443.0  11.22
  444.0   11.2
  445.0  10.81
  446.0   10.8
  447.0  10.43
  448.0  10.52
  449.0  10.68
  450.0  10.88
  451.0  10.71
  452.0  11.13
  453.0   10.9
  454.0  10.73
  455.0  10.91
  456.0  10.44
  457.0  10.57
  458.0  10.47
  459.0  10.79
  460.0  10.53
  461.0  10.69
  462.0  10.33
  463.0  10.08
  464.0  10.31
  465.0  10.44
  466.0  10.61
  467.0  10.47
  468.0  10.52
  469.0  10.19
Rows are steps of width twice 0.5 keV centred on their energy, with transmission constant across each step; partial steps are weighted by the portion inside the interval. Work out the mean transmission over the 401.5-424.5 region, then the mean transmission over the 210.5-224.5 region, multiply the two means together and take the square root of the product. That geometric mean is 11.1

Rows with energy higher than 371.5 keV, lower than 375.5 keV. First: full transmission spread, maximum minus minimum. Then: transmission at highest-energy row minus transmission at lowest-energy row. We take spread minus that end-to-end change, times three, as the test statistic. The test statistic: 7.0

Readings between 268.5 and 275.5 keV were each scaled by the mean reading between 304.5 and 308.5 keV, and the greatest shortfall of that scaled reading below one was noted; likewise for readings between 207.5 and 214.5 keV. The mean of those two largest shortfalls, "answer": 0.161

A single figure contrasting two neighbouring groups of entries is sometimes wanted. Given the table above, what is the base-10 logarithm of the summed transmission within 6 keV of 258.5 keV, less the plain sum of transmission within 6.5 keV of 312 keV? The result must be -159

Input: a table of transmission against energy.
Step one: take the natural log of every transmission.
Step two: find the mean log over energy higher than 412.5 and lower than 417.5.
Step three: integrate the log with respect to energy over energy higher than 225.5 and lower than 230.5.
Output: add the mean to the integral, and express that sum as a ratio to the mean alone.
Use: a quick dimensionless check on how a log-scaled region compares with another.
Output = 5.7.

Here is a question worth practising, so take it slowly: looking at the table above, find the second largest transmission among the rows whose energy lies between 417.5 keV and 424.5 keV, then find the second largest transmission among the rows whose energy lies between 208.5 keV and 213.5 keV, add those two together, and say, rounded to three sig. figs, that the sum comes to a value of 23.0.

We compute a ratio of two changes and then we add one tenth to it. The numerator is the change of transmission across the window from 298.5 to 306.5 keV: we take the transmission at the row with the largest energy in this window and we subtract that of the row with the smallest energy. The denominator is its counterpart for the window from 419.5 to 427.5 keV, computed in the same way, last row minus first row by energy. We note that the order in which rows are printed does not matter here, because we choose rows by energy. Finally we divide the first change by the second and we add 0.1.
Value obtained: -0.9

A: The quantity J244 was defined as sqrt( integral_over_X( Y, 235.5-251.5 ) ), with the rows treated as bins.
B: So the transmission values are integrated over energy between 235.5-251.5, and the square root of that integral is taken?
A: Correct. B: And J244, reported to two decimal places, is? 13.17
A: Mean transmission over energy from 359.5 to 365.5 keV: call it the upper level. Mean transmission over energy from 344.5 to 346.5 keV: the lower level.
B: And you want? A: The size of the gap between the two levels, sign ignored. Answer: 2.3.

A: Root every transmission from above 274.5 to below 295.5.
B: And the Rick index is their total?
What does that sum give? 72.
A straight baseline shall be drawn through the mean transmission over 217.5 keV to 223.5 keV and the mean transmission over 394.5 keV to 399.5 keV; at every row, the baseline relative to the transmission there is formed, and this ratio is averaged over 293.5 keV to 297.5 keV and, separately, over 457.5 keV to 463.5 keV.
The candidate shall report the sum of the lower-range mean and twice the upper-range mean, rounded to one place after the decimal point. 3.4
